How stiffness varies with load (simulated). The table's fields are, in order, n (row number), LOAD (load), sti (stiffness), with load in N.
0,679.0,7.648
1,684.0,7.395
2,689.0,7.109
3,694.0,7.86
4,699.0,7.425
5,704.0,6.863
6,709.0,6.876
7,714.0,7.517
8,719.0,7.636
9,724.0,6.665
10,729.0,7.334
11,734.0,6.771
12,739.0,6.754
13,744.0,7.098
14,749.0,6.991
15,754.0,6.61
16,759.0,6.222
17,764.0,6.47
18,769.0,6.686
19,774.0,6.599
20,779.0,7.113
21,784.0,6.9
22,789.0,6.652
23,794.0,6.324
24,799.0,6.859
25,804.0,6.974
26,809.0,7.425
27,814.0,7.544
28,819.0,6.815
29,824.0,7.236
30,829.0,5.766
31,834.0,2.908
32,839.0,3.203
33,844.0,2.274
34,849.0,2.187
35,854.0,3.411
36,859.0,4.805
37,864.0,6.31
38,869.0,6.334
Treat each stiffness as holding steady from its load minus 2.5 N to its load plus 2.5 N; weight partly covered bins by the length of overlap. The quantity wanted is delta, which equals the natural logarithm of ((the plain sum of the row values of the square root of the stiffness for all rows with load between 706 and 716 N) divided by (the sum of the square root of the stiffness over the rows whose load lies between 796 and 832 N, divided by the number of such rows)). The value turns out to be 0.71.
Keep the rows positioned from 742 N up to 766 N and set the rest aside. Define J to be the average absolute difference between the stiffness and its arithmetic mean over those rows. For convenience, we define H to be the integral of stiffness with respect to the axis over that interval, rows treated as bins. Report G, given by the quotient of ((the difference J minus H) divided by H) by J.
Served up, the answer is -3.4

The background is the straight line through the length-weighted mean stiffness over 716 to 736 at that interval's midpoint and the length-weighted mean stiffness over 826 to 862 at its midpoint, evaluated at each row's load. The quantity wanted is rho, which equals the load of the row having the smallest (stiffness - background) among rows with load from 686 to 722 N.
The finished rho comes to 689.0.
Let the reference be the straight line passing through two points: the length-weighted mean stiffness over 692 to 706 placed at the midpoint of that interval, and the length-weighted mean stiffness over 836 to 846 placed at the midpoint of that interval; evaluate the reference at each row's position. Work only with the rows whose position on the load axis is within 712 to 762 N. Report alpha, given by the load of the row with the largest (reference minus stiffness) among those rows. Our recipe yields 724.0 N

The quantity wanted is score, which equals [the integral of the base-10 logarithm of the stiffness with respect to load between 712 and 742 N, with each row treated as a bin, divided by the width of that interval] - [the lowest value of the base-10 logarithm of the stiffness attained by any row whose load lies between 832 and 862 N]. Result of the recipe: 0.5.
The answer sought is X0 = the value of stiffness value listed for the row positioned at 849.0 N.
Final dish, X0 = 2.187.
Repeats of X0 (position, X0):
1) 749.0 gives 6.991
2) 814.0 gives 7.544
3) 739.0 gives 6.754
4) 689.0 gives 7.109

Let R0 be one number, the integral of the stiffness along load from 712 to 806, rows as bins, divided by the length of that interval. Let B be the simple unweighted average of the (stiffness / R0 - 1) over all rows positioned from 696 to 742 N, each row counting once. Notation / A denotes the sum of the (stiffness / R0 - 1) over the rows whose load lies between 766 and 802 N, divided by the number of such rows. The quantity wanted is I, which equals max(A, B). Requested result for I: 0.036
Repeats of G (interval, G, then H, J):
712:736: -2.7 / 172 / 0.37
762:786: -4.9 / 162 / 0.20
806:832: -1.9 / 179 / 0.53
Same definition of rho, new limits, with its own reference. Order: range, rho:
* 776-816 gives 794.0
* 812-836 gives 834.0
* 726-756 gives 734.0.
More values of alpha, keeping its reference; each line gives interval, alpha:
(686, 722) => 689.0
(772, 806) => 774.0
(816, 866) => 844.0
